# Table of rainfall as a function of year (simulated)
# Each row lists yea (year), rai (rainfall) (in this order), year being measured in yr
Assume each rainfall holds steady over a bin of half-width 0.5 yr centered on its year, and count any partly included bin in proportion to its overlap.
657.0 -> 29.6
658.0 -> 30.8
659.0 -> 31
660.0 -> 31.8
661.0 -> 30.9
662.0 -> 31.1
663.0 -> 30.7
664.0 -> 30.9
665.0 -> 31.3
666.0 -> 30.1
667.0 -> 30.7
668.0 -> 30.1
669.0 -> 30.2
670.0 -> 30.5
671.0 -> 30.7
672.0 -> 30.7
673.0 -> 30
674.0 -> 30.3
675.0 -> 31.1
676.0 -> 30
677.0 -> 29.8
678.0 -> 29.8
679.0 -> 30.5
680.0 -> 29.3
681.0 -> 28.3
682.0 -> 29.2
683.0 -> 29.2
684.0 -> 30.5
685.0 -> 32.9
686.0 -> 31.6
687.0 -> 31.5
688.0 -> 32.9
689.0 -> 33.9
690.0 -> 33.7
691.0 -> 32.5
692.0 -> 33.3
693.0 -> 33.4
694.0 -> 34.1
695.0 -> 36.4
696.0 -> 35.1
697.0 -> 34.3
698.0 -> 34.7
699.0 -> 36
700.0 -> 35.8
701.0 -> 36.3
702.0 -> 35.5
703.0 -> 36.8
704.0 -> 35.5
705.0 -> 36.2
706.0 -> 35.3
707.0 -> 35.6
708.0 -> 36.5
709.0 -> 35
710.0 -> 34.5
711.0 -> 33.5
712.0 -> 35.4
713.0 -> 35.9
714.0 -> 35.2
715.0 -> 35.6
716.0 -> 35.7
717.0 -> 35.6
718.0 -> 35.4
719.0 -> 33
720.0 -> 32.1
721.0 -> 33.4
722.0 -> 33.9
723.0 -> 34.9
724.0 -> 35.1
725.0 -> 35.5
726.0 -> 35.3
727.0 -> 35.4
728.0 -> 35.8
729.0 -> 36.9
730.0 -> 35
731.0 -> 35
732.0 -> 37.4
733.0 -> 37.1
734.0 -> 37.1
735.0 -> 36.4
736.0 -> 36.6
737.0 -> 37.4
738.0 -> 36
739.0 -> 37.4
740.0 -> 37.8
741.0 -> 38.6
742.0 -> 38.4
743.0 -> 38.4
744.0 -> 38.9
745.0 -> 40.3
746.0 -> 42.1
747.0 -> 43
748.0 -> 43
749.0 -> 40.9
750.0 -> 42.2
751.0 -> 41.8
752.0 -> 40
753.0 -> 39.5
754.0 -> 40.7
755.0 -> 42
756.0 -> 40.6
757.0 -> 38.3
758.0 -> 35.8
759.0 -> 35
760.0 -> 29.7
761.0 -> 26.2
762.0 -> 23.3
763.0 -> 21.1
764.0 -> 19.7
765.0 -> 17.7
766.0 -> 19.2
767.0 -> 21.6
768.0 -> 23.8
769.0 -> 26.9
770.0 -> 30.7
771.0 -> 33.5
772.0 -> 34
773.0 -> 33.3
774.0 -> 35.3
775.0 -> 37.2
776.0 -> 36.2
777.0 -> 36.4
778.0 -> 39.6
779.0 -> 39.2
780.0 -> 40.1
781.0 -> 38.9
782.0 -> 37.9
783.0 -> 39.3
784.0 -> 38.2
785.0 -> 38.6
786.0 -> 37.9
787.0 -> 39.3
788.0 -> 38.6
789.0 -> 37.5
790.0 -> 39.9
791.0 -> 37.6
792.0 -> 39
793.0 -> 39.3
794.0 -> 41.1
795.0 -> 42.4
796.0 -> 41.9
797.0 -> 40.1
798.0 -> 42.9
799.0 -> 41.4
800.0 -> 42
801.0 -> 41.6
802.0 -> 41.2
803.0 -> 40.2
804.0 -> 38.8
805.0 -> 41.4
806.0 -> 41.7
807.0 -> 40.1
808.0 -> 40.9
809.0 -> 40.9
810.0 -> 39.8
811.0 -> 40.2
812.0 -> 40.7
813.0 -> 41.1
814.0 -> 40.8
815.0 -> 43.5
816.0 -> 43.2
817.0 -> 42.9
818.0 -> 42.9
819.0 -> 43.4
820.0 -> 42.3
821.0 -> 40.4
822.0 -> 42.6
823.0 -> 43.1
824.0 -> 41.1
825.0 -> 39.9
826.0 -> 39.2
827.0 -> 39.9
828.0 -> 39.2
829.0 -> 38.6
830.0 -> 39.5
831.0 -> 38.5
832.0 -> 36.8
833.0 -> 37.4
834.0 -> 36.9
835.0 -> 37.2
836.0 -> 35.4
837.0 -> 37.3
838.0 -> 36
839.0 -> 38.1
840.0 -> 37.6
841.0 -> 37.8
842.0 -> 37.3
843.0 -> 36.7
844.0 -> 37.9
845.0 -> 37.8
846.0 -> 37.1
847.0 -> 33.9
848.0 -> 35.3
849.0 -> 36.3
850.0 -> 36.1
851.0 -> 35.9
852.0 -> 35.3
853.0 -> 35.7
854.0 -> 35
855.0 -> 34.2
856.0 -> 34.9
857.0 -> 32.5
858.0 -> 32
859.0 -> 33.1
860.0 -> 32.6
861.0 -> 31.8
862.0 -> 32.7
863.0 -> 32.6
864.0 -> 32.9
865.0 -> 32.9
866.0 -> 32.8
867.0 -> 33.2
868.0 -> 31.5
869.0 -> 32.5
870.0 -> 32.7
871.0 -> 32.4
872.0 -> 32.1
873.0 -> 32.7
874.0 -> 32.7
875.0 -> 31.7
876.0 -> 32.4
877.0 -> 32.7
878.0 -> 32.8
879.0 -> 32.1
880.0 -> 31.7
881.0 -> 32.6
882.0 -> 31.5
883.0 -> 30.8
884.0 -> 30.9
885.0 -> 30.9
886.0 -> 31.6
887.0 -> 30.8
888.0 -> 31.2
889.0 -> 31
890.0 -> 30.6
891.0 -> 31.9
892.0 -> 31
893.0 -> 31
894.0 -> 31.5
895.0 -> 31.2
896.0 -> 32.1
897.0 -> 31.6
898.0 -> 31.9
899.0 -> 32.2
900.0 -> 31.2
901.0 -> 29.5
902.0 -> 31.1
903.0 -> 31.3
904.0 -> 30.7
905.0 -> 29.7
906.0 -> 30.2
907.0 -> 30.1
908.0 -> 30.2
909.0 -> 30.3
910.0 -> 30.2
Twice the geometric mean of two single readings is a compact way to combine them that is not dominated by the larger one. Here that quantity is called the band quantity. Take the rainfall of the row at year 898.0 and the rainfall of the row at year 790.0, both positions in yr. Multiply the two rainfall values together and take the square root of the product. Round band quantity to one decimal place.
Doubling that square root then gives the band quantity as 71.4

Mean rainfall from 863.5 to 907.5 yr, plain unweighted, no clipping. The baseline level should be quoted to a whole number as 32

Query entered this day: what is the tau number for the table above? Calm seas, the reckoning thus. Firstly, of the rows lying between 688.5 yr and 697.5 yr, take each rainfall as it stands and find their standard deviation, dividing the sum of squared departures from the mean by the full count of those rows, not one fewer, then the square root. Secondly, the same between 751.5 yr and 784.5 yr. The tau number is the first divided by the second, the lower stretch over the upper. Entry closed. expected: 0.1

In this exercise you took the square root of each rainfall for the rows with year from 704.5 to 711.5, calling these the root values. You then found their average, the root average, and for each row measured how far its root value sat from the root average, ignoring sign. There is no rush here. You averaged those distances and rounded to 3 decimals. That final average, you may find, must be 0.065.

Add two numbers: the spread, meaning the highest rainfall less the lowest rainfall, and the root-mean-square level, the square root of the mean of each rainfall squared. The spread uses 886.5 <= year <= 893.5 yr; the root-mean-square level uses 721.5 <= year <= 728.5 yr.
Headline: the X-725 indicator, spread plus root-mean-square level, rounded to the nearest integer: 36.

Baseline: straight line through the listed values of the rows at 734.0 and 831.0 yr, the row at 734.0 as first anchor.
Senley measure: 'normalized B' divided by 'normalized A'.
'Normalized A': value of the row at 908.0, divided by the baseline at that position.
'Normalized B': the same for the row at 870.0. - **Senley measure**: 1.10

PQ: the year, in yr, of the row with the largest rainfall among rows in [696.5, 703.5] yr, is 703.0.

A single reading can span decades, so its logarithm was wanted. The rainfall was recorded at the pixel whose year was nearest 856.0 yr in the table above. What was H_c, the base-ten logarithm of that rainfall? 1.54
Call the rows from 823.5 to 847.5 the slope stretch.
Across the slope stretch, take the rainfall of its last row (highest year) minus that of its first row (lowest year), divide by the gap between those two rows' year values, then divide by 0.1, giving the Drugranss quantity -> -3.1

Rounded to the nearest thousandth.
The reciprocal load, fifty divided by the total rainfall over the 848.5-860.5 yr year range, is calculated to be 0.121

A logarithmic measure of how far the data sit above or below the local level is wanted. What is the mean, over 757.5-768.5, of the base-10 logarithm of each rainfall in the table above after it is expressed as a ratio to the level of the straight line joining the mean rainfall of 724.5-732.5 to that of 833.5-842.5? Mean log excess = -0.18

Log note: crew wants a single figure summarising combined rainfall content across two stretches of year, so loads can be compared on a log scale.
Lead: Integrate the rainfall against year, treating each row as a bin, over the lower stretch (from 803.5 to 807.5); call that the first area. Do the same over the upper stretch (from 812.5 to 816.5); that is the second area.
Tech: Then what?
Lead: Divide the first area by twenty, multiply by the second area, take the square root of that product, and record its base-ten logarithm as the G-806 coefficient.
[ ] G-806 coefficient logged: 1.57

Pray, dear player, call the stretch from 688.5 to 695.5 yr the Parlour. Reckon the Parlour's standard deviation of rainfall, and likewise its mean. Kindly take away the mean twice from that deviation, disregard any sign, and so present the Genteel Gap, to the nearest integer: 67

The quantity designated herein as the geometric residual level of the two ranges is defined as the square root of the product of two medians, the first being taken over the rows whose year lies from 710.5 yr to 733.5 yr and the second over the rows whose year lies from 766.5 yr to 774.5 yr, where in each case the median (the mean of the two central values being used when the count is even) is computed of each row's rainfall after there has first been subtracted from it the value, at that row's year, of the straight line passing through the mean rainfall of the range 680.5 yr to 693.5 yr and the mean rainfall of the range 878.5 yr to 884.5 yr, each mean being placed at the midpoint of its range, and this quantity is 1.1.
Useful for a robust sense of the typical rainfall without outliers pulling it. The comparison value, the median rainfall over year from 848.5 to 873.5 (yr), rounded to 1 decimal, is 32.8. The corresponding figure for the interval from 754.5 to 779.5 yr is 33.5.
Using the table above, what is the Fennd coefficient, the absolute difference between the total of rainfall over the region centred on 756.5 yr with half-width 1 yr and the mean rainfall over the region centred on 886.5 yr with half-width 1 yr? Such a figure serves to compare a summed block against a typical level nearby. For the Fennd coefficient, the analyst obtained 48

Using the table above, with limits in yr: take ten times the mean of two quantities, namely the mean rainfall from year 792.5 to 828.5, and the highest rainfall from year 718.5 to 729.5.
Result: 391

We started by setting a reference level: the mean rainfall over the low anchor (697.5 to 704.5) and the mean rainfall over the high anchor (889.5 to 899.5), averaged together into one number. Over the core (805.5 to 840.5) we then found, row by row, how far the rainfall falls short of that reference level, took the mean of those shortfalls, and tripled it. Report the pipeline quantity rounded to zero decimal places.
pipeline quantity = -19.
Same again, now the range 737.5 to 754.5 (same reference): -19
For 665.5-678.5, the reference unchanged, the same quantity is 10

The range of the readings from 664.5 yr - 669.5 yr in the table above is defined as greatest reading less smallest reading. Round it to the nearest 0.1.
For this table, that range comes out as 1.2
